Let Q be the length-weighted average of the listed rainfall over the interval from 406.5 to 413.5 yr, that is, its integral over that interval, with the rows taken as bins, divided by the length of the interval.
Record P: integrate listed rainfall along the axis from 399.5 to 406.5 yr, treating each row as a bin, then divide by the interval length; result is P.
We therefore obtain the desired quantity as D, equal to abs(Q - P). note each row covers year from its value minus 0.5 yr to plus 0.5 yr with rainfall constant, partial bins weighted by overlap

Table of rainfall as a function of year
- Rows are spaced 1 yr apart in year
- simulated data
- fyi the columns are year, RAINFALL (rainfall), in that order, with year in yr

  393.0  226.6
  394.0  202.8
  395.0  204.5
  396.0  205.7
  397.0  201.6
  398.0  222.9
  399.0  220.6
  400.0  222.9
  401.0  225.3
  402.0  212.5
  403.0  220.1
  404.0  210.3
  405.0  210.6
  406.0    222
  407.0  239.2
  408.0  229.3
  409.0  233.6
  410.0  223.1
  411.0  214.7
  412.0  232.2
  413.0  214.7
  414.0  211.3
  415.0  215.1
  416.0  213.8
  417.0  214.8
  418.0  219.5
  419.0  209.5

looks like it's 9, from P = 218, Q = 227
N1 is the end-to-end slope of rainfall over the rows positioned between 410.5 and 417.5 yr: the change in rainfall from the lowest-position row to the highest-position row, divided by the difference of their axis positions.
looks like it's 0.0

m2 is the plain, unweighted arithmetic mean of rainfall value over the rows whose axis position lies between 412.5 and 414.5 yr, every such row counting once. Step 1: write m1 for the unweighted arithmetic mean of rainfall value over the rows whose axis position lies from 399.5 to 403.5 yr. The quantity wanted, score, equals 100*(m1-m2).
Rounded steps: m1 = 220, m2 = 213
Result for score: 720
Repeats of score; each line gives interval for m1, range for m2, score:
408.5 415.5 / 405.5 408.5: -950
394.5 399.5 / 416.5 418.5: -609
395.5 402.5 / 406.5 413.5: -1076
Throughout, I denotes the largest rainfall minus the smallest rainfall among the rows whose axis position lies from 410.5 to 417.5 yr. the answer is 21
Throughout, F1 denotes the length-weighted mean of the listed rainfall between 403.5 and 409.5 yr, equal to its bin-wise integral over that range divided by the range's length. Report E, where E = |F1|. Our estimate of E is 224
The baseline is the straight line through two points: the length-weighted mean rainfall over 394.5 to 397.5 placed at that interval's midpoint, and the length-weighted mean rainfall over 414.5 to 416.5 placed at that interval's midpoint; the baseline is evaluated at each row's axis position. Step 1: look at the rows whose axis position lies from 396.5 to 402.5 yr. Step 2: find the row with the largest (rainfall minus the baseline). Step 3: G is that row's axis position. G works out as 401.0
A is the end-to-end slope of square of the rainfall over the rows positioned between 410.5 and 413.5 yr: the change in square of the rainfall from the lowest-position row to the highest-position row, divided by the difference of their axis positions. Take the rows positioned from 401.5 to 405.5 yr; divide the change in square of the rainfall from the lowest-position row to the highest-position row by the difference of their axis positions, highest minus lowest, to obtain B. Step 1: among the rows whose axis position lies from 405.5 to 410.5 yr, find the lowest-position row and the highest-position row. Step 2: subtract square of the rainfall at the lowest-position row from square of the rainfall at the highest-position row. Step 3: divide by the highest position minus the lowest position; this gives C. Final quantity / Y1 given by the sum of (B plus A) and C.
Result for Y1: -146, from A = 0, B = -268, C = 122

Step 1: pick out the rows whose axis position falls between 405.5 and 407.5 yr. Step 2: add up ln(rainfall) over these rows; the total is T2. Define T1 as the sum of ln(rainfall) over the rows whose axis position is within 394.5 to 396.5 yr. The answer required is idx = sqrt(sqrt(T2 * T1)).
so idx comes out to 3.28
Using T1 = 10.6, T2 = 10.88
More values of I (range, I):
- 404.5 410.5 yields 29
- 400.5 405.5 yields 15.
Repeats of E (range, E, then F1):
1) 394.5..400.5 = 213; 213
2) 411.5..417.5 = 217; 217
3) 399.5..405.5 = 217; 217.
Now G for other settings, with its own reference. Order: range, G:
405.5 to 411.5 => 407.0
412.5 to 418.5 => 418.0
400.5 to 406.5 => 401.0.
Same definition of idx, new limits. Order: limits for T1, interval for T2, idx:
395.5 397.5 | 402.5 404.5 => 3.27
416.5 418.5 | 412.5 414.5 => 3.28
